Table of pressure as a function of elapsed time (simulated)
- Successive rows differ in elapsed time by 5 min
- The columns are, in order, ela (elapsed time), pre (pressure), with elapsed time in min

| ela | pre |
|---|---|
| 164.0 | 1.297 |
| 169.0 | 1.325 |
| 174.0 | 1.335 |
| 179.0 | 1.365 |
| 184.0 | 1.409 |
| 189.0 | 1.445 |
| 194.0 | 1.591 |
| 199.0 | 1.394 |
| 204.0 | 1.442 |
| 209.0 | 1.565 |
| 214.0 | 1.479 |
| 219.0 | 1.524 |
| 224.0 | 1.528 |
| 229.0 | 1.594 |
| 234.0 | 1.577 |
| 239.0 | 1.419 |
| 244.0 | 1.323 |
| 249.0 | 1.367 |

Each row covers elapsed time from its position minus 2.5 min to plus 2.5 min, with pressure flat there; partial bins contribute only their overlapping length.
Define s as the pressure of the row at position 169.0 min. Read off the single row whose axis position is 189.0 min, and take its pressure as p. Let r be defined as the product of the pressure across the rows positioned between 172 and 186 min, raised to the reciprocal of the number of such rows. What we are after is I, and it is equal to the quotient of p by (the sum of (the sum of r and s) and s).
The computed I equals 0.36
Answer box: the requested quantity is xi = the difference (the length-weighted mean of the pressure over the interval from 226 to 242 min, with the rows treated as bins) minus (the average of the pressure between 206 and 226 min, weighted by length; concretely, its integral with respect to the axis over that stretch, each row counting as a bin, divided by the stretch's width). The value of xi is 0.00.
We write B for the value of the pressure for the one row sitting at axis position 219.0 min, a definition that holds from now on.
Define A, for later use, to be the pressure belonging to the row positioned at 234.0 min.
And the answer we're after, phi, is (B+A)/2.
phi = 1.55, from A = 1.577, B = 1.524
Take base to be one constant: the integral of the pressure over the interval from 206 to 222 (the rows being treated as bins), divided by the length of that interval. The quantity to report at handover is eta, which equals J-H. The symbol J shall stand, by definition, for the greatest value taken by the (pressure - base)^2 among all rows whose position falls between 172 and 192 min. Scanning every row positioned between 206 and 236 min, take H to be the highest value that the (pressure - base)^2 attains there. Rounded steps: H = 0.005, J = 0.034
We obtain 0.029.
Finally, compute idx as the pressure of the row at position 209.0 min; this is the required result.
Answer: 1.565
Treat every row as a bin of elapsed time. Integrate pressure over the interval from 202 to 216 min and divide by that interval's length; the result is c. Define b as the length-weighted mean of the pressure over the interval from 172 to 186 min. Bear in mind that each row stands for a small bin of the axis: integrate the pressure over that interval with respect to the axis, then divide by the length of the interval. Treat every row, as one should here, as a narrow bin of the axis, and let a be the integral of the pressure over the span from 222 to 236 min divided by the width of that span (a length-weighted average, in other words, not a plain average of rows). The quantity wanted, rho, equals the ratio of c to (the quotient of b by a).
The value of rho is 1.71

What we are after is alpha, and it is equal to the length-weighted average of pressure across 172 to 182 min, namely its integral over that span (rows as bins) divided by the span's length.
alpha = 1.35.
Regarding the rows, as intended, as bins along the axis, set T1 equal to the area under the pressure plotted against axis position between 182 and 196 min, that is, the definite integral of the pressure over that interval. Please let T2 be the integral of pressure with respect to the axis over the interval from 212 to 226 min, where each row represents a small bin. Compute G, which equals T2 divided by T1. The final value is 1.02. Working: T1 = 20.7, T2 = 21.2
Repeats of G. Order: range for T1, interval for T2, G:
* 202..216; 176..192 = 1.08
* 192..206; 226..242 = 1.18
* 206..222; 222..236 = 0.90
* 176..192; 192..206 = 0.91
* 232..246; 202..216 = 1.04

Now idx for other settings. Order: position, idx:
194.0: 1.591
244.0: 1.323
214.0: 1.479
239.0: 1.419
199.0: 1.394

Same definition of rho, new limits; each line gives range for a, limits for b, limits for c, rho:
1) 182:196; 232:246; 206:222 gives 1.56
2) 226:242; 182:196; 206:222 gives 1.56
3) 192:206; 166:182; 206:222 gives 1.67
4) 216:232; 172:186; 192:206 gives 1.66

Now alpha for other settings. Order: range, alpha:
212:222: 1.50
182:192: 1.44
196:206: 1.43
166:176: 1.33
